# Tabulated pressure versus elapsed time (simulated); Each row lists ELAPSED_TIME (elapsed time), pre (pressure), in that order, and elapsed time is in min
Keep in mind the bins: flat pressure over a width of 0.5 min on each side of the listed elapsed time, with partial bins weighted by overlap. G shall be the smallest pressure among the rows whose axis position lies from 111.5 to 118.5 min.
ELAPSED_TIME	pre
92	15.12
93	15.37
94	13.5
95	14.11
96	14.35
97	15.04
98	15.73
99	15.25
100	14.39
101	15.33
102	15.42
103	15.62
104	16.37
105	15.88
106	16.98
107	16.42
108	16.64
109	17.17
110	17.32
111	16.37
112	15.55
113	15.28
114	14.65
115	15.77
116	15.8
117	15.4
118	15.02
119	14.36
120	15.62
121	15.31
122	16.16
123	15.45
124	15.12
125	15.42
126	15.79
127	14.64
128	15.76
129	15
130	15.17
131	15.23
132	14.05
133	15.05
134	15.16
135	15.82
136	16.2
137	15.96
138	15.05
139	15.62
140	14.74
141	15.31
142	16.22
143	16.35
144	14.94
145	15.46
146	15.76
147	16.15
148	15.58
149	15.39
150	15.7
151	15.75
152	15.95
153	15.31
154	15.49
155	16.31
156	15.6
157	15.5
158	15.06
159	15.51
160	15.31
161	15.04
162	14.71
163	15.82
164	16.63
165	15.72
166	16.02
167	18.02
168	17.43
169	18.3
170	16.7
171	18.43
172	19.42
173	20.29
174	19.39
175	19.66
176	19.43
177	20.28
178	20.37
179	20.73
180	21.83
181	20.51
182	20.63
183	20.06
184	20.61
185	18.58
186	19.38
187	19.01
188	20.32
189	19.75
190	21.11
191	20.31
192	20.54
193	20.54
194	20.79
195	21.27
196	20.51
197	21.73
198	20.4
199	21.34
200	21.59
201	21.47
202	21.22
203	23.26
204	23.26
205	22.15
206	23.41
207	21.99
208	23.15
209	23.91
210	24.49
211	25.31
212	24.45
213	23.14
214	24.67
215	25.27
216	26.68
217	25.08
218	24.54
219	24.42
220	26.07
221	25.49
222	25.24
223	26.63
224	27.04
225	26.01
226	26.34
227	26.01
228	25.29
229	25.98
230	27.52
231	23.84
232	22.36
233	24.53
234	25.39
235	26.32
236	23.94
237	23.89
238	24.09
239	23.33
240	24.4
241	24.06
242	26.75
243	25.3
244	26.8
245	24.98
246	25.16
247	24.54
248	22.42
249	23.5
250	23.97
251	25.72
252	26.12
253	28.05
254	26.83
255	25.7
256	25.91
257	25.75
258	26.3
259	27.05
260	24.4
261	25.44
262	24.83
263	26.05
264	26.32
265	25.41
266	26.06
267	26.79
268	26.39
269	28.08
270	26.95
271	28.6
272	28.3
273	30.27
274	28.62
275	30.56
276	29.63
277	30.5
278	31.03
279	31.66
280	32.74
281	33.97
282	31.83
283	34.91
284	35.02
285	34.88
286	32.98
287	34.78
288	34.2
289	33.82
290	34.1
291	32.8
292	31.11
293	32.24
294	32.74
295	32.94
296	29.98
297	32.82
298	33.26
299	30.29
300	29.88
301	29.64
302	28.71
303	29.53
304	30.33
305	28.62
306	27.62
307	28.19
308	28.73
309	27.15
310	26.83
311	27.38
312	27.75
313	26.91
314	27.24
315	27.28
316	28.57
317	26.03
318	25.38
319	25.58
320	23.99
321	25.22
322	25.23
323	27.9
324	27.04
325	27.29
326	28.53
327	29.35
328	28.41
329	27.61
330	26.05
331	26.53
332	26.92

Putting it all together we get 14.65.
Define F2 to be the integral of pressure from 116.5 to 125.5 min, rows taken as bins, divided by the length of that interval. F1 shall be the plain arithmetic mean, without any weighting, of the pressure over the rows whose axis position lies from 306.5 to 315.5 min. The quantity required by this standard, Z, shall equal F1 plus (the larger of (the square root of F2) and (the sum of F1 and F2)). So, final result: 70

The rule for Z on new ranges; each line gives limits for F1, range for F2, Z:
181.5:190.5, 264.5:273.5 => 67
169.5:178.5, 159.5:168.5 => 55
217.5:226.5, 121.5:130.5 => 67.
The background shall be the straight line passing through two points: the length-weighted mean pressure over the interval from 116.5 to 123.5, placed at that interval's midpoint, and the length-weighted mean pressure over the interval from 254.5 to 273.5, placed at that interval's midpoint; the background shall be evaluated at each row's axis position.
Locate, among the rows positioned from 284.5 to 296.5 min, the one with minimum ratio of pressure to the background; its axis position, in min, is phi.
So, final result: 296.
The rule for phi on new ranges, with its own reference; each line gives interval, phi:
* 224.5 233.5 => 232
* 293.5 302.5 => 302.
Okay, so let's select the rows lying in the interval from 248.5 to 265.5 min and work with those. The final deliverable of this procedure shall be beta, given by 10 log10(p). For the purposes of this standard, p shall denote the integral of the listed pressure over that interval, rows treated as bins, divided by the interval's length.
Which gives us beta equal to 14.1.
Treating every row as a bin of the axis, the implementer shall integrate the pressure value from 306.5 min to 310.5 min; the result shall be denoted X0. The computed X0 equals 111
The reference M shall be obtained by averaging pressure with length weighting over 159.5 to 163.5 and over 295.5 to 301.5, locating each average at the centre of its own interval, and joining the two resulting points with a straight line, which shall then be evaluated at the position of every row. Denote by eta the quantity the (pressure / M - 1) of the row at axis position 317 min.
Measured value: -0.2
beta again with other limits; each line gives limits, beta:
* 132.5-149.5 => 11.9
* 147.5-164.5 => 11.9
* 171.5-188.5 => 13.0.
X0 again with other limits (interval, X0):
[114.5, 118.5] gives 62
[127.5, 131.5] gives 61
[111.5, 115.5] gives 61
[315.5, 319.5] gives 106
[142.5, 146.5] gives 63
